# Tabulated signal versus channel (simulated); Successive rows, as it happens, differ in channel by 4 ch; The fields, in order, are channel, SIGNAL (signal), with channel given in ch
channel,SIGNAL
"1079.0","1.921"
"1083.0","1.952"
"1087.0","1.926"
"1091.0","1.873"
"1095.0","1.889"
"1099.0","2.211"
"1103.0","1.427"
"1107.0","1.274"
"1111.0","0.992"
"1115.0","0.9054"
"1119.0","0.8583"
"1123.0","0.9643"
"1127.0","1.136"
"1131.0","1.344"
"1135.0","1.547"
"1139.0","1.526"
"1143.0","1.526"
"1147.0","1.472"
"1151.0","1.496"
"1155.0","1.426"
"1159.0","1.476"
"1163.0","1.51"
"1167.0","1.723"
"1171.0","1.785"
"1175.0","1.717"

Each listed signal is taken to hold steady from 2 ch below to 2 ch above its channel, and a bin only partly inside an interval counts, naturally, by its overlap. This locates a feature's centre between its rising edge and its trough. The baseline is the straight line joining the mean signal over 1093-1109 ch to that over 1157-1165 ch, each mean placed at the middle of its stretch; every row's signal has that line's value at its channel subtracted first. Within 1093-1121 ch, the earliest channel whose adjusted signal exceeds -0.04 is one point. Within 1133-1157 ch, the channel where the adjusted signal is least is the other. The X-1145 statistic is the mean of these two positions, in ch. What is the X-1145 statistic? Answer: 1125 ch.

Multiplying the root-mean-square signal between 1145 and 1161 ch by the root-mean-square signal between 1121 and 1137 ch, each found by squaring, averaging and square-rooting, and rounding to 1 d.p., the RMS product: 1.9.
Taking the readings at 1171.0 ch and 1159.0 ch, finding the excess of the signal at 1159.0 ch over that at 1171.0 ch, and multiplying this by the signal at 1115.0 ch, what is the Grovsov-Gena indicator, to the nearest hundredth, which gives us -0.28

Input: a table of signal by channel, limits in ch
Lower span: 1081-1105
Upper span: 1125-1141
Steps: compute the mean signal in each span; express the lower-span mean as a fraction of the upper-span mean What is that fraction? 1.4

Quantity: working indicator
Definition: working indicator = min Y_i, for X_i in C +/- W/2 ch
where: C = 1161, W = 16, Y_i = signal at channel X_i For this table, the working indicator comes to 1.426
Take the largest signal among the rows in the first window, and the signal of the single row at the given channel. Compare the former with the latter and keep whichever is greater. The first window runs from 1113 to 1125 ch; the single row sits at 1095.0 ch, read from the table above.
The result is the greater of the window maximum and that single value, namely 1.89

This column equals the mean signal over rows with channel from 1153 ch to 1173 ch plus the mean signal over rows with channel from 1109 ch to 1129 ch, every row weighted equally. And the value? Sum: 2.6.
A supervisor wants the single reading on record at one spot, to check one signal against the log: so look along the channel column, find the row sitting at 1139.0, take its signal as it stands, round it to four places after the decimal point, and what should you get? 1.5260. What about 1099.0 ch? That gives 2.2110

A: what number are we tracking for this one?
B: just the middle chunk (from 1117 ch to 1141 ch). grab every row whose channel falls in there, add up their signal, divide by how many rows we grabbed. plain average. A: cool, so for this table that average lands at 1.23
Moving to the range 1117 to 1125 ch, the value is 0.91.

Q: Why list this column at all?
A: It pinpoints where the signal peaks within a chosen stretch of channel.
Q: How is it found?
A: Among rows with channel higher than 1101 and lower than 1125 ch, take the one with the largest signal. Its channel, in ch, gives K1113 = 1103.0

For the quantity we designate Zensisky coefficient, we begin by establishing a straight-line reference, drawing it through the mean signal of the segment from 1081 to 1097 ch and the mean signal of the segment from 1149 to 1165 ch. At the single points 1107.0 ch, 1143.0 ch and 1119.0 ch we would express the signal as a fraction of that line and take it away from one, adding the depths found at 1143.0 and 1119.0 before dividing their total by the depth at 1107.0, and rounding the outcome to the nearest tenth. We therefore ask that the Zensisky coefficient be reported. 1.8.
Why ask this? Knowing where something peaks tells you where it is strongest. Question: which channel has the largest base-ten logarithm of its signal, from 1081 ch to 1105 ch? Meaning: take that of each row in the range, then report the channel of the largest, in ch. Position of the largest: 1099.0 ch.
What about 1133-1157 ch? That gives 1135.0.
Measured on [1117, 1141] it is 1135.0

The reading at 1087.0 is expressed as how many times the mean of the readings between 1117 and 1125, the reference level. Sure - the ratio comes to 2.1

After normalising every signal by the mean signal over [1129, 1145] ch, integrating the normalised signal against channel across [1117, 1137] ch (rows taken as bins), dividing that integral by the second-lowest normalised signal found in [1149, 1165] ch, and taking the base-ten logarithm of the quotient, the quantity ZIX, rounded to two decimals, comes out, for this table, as 1.20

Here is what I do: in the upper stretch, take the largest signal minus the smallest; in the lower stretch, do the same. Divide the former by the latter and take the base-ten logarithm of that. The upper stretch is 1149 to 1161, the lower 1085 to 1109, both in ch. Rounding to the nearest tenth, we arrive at -1.1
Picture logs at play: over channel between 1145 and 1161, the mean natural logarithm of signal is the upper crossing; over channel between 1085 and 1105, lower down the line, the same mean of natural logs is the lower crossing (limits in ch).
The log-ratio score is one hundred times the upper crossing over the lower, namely 62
